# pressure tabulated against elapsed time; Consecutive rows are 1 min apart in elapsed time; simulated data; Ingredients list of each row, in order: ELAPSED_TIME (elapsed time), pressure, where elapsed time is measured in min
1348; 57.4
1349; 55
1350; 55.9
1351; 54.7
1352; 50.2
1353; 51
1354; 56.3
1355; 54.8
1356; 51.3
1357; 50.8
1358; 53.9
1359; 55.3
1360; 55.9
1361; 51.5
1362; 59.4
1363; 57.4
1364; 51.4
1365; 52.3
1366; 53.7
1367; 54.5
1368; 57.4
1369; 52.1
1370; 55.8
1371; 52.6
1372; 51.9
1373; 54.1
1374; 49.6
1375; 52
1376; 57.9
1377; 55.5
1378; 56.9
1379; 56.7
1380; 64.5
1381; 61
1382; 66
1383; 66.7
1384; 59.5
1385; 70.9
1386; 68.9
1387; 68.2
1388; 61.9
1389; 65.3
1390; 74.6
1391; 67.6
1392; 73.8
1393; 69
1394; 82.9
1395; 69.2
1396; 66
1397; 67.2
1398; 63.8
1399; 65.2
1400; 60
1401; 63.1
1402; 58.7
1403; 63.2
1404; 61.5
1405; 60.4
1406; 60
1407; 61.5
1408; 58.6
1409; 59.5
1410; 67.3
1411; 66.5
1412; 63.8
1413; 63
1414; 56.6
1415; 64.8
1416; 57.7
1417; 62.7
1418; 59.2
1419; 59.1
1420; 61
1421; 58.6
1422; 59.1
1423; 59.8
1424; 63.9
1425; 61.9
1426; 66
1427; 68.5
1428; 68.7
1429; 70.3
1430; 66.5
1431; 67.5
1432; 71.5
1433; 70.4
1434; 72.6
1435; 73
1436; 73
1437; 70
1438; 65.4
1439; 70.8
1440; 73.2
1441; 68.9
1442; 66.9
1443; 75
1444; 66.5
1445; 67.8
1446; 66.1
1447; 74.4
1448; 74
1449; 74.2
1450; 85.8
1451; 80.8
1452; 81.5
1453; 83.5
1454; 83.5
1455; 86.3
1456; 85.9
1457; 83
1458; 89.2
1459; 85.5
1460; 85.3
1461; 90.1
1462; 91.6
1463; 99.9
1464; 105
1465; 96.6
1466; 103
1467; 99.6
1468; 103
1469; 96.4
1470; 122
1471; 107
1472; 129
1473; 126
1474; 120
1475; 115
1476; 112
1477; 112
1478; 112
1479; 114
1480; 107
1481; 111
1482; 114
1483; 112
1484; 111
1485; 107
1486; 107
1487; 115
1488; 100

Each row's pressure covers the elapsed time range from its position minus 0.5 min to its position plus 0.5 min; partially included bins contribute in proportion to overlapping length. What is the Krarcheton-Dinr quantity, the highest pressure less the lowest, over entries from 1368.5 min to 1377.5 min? 8.30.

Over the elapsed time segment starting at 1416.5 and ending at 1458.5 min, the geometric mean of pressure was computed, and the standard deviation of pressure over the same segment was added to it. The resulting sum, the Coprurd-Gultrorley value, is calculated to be 79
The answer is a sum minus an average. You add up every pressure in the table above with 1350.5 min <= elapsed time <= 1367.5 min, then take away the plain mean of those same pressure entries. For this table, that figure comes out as 861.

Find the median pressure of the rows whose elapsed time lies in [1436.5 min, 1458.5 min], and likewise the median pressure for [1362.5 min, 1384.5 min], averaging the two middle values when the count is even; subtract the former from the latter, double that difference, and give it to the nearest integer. -37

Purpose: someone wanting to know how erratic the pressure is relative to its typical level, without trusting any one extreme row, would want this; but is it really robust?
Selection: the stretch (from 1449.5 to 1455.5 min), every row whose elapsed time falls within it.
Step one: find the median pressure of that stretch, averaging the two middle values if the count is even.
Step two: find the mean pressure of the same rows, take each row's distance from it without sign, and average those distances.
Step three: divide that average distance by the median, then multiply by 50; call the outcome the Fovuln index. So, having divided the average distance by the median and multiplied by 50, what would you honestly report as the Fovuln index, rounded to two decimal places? 0.99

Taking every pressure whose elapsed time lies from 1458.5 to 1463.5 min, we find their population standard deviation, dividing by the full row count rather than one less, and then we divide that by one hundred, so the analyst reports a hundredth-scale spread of 0.053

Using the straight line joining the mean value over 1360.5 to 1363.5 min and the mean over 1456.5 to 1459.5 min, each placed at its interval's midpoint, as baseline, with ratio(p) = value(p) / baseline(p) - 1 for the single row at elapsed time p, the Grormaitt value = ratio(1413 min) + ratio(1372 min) -0.25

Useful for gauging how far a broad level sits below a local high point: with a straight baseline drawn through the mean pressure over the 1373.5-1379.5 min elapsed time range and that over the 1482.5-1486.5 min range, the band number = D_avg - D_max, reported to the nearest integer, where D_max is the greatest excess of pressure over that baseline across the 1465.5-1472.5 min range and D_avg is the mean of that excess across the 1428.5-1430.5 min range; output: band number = -39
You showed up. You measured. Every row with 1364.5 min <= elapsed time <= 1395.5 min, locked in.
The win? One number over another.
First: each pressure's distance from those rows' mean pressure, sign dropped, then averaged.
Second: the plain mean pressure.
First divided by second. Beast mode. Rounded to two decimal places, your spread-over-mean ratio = 0.12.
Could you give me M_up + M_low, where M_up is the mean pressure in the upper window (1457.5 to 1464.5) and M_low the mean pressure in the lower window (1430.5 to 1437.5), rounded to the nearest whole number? 164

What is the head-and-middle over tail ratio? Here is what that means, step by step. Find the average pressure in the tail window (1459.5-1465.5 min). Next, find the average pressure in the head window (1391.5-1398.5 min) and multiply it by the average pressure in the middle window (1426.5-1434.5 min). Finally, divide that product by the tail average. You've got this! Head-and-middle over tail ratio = 52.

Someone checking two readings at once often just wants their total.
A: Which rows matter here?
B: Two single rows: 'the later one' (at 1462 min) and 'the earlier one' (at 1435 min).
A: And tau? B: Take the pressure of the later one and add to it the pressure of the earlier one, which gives 165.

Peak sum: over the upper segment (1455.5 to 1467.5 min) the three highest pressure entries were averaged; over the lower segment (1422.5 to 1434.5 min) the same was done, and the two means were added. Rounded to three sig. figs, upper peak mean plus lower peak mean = 174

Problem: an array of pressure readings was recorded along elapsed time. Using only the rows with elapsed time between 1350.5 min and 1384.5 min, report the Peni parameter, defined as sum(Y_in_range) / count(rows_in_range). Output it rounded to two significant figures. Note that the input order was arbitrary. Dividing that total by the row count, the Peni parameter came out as 55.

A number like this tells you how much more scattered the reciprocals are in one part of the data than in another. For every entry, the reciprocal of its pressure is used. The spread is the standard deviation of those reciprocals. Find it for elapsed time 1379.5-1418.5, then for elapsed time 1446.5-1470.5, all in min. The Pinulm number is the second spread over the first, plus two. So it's 3.1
